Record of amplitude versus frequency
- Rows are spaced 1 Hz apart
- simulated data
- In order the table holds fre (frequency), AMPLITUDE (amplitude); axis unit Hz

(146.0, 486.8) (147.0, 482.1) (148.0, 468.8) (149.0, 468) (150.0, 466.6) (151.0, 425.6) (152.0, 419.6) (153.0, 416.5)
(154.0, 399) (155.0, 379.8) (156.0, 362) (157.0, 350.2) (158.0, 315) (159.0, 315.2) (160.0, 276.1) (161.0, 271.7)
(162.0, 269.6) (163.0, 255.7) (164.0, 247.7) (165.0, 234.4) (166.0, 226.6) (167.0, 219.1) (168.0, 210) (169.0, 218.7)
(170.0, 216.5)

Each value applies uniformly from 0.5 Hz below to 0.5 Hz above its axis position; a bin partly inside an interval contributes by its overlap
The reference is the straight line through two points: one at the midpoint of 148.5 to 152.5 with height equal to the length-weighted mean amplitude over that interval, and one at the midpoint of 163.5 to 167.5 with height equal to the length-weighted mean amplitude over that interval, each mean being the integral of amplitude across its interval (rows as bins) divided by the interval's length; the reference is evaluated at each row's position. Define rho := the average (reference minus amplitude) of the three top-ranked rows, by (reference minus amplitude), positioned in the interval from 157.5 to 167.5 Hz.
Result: 27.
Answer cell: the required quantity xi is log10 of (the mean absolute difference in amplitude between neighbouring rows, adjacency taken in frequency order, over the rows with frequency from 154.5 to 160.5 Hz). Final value 1.32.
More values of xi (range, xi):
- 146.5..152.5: 1.10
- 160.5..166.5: 0.96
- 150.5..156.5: 1.10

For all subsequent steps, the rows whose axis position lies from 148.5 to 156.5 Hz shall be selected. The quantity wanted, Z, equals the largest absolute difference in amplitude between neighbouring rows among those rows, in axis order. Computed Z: 41.0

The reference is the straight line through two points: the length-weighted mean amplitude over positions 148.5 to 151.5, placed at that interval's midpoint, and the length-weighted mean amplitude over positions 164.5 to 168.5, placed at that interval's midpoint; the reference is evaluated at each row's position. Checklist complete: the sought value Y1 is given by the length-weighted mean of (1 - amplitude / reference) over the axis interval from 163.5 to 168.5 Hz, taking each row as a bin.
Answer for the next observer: 0.01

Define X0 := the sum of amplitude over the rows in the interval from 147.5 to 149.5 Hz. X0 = 937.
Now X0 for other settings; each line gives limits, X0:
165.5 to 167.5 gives 446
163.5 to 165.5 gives 482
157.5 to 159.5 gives 630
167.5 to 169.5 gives 429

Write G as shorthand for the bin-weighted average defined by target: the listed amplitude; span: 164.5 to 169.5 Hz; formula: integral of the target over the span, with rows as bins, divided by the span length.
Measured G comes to 222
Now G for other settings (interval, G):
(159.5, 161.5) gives 274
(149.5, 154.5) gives 425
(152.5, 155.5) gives 398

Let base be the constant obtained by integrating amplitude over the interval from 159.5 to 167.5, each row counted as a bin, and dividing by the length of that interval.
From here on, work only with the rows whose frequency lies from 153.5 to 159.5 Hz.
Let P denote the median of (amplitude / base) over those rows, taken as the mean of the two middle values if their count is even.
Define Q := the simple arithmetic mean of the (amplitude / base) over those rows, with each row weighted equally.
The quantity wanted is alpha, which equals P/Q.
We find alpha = 1.01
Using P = 1.42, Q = 1.4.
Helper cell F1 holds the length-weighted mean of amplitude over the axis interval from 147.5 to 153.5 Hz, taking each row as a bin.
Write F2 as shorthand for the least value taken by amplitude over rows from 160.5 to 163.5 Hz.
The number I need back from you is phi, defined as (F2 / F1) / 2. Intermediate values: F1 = 444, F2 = 255.7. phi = 0.3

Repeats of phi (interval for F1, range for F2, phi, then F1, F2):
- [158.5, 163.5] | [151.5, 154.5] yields 0.7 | 278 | 399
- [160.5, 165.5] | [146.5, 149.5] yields 0.9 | 256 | 468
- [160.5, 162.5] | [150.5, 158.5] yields 0.6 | 271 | 315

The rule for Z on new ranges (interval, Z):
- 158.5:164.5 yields 39.1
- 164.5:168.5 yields 9.1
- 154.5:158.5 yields 35.2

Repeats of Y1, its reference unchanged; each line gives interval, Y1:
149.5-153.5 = 0.00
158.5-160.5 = 0.08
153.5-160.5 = 0.04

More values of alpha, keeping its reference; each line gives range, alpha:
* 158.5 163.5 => 0.98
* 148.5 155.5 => 0.99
